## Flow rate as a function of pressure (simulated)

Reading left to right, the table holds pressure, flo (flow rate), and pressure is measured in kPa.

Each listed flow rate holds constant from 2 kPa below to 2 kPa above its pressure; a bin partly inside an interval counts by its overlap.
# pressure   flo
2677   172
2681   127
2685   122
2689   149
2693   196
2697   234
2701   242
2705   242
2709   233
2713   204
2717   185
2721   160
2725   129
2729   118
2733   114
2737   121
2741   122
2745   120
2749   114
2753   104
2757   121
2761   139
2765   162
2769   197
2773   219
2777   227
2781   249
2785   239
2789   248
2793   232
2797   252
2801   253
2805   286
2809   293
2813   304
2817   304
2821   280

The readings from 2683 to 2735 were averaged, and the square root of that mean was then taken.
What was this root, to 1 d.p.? 13.4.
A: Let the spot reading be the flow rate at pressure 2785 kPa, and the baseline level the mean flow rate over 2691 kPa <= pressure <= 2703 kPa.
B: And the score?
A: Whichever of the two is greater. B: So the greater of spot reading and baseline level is 239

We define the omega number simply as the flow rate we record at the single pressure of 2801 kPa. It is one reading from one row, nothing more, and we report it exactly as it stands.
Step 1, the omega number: 253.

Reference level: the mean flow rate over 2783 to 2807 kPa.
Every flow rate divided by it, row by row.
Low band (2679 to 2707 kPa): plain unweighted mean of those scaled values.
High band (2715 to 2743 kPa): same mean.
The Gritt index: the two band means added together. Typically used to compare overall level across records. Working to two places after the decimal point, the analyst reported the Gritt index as 1.28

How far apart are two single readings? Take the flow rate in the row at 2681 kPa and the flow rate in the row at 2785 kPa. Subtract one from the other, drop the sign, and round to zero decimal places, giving 112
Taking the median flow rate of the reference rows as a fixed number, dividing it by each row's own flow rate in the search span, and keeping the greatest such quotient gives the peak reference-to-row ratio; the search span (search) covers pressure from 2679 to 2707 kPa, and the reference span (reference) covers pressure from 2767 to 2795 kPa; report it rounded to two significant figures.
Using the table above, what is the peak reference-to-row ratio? 1.9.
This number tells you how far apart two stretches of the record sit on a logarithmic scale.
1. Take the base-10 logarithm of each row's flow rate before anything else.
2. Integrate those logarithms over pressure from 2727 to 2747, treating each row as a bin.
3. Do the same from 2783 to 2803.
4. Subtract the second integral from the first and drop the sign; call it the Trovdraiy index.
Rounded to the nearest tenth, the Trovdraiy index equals 6.3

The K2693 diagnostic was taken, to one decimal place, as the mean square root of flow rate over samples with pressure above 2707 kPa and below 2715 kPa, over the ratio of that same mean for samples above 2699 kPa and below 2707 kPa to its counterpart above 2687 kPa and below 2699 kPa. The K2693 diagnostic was 13.1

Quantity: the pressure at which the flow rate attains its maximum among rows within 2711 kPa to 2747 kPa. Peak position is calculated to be 2713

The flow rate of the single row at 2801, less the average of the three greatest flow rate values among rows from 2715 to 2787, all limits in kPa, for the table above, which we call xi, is 15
